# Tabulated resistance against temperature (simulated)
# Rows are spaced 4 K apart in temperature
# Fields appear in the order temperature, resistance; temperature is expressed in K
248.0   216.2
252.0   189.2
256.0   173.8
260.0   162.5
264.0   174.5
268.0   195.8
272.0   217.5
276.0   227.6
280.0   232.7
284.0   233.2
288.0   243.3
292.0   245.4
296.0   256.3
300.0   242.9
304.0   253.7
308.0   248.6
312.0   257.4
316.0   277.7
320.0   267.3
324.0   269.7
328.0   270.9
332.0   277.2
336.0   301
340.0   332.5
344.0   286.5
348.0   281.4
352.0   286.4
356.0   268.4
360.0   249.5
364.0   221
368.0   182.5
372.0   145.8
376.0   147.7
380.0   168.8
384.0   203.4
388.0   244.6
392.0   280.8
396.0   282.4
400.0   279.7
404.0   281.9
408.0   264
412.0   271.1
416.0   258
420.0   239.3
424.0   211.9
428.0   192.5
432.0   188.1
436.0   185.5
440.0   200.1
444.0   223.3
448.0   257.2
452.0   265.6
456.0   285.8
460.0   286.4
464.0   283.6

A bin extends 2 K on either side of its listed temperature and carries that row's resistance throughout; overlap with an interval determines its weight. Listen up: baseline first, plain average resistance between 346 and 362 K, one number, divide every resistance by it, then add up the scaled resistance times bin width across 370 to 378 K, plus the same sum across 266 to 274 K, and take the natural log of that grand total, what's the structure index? 2.34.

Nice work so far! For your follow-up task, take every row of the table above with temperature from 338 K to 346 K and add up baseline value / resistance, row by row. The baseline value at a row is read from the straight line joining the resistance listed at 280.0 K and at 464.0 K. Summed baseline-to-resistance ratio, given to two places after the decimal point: 1.62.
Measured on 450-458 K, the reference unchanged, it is 2.04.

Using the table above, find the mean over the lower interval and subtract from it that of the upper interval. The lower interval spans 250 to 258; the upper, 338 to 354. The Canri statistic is -115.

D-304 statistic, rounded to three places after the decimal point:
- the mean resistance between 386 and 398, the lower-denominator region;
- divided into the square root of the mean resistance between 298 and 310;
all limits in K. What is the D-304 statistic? 0.059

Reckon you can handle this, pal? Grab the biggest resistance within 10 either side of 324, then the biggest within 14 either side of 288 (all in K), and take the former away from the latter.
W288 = -21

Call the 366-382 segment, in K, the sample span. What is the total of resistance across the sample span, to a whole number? 645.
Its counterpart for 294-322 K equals 1804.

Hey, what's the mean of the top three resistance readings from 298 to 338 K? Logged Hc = 285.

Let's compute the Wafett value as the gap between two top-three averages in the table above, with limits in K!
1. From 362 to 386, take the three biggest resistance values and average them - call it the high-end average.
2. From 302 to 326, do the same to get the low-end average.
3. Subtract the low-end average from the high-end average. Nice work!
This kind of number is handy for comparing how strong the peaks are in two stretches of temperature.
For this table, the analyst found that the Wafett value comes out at -69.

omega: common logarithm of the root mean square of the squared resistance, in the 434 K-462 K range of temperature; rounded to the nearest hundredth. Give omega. 4.80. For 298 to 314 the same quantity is 4.80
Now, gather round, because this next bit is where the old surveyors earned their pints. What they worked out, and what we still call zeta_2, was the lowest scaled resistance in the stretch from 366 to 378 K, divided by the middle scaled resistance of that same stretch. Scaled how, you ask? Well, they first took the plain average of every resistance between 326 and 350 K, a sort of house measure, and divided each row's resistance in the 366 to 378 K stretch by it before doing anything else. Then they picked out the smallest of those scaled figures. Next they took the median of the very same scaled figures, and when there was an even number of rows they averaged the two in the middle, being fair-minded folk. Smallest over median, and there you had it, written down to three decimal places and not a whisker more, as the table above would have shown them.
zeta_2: 0.987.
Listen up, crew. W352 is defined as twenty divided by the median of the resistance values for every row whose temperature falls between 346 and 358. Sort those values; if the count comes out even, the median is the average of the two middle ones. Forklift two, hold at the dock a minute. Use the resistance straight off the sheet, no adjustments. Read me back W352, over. 0.071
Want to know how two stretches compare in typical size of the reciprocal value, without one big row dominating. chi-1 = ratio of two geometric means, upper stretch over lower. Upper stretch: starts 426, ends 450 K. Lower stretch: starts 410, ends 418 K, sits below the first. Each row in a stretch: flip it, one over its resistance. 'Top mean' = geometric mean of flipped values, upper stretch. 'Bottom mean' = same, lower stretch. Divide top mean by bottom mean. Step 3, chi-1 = 1.28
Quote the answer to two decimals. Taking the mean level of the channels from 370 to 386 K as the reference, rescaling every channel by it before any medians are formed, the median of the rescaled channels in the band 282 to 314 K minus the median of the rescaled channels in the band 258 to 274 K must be 0.37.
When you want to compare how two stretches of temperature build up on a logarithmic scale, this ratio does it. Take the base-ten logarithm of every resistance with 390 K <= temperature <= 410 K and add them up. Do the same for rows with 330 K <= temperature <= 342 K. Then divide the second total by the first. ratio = 0.61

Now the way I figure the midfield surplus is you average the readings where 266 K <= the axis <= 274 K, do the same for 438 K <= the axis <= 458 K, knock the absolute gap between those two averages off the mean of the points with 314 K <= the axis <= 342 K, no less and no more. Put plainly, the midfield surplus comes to 245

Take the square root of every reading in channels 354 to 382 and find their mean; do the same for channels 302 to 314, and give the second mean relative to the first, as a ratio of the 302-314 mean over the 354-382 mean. 1.14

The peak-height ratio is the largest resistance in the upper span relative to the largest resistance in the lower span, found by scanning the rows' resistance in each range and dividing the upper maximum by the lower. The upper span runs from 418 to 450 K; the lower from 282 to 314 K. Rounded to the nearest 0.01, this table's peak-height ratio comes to 1.00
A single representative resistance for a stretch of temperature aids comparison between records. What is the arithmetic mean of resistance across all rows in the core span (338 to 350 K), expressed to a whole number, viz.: 300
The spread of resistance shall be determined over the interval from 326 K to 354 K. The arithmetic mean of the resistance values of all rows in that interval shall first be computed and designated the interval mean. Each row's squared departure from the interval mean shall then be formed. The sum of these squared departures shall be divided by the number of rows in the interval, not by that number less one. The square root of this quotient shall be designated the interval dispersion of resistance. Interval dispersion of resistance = 19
